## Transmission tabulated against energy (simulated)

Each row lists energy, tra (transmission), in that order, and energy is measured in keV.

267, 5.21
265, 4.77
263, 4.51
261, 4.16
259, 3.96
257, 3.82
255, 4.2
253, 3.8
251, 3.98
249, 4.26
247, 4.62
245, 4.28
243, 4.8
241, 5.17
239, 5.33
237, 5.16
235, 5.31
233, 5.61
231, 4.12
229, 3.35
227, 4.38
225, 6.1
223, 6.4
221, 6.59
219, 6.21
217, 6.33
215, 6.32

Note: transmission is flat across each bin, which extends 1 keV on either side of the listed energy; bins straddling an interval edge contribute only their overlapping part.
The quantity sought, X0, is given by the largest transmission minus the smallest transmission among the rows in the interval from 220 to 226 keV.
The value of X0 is 0.5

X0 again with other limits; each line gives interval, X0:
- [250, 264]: 0.7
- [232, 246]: 1.3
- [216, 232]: 3.2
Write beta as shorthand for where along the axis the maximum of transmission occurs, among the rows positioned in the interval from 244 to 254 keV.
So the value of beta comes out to 247 keV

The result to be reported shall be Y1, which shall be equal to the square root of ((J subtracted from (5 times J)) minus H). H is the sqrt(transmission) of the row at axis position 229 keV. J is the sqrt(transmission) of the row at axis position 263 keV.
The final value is 2.58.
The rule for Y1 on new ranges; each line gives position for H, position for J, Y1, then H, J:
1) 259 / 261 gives 2.48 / 1.99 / 2.04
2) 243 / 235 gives 2.65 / 2.19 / 2.30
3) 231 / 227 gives 2.52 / 2.03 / 2.09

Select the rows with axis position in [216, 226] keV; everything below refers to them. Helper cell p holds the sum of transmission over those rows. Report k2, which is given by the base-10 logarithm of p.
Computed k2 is 1.50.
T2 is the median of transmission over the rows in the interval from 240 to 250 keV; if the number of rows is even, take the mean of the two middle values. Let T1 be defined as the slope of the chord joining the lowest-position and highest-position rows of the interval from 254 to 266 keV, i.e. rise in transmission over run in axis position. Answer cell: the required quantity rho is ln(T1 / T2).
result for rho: -4.4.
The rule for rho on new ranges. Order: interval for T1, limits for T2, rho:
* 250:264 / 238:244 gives -4.8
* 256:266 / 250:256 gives -3.5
